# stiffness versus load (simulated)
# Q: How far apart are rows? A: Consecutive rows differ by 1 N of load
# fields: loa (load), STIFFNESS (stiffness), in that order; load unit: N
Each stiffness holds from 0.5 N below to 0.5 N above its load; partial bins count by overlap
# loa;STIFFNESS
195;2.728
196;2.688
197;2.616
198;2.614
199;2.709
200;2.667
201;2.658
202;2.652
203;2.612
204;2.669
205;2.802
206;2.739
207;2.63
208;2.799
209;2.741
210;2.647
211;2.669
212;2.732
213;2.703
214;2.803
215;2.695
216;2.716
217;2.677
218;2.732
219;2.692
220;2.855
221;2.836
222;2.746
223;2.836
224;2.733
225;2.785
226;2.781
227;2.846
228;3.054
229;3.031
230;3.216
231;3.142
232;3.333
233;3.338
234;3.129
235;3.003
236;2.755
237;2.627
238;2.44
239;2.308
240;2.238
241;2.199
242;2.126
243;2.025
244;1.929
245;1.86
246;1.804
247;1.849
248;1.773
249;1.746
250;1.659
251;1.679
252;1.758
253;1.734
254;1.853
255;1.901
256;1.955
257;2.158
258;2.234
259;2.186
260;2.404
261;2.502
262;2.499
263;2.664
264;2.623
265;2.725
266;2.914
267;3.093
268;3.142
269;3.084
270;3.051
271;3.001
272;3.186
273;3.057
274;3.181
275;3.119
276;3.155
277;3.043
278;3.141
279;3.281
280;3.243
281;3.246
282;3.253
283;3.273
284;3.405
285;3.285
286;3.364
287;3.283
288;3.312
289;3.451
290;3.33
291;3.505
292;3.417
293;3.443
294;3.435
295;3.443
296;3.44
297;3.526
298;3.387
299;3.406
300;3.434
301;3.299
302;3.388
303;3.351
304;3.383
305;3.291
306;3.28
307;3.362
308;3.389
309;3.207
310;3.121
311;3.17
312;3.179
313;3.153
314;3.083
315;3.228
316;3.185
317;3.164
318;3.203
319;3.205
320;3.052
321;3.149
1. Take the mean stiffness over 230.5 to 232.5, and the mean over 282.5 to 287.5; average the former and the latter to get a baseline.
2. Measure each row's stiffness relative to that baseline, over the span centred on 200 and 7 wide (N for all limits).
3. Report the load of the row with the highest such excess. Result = 199 N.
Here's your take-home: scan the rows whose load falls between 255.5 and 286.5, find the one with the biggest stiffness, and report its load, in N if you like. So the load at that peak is 284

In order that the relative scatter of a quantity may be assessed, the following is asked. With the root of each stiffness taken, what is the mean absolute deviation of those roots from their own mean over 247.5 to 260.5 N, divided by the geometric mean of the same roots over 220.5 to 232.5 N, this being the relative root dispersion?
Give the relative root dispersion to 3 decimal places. 0.042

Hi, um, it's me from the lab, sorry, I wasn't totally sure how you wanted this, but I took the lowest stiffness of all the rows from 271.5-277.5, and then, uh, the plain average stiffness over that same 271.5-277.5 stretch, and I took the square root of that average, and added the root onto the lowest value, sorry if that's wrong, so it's 4.8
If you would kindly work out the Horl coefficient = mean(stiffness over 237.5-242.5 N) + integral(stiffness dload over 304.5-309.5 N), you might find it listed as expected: 19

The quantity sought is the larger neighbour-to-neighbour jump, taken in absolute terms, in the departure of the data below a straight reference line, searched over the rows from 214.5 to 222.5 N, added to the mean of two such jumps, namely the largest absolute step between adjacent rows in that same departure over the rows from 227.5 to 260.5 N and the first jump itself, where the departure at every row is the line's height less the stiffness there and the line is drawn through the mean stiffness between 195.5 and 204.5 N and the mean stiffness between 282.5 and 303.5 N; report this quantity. 0.36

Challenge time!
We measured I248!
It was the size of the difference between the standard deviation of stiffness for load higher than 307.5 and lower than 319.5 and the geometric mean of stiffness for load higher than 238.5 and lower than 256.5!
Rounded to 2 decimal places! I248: 1.83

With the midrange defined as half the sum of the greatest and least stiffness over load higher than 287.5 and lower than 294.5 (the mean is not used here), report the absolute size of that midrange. 3.4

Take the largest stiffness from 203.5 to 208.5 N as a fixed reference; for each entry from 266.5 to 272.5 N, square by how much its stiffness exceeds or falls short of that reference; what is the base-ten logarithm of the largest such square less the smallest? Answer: -0.97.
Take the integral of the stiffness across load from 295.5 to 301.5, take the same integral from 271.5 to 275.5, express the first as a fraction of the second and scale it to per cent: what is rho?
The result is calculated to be 163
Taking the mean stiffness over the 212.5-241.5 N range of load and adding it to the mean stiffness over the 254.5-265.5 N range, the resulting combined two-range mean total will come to 5.2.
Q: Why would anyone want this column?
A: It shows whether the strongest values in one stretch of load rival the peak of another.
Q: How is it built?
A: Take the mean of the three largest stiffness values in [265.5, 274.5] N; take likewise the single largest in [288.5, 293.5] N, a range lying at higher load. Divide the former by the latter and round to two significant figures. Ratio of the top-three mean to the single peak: 0.90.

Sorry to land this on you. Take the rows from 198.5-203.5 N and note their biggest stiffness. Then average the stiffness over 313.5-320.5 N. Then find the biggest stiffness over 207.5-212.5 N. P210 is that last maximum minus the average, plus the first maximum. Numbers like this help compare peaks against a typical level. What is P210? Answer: 2.35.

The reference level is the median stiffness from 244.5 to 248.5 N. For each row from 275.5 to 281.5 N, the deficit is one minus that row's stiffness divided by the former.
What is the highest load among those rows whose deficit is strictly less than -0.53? 281 N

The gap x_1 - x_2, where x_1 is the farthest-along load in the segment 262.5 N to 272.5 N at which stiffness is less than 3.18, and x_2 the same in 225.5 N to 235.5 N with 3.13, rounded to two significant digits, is 36 N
